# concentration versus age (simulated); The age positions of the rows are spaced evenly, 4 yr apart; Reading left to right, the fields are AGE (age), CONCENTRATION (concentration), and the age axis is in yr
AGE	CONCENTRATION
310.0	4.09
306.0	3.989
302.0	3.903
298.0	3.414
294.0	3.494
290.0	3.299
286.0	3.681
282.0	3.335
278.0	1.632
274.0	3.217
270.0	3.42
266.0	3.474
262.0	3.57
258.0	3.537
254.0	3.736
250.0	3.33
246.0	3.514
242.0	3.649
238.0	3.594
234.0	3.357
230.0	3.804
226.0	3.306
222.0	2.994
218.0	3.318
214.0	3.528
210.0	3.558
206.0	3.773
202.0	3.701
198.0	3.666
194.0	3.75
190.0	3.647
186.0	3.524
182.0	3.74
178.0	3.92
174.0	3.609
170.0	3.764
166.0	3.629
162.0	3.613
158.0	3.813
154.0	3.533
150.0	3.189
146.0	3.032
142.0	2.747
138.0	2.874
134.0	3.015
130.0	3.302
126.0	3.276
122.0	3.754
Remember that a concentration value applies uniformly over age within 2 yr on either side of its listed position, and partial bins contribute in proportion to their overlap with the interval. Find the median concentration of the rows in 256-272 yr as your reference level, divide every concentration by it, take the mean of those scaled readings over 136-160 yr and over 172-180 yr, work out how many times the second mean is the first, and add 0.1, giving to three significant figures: 1.28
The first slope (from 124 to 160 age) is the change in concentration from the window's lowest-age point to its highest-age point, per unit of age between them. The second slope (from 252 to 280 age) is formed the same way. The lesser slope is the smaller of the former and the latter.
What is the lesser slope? -0.088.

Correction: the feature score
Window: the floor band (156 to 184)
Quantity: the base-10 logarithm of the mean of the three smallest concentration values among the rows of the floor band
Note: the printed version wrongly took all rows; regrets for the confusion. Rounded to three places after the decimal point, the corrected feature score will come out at 0.558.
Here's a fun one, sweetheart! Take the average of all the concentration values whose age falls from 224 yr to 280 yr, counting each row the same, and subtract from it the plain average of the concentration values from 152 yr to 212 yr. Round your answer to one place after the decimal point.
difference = -0.3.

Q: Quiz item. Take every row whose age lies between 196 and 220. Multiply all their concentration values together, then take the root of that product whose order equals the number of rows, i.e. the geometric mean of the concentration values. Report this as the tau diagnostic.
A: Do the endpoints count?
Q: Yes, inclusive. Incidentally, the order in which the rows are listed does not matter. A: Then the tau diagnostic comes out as 3.59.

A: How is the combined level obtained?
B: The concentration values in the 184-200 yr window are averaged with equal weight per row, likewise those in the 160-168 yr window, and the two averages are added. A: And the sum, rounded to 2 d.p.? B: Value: 7.27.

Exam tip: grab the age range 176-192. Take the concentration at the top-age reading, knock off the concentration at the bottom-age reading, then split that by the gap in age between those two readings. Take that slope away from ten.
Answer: 10.0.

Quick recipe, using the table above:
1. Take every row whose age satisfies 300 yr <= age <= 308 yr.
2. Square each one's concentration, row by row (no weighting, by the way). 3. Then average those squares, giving 16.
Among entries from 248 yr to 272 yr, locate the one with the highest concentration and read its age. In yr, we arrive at 254.0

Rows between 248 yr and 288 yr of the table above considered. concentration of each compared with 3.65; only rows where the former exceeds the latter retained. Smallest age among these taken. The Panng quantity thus 254.0 yr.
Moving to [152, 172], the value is 158.0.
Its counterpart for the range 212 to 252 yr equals 230.0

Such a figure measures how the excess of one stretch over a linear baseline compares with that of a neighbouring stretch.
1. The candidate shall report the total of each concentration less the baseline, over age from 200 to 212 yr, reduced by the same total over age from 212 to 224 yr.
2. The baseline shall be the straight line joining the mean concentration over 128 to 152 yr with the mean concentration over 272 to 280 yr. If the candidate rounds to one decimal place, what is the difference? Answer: 1.0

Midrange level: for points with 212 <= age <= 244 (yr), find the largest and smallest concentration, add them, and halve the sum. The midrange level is 3.40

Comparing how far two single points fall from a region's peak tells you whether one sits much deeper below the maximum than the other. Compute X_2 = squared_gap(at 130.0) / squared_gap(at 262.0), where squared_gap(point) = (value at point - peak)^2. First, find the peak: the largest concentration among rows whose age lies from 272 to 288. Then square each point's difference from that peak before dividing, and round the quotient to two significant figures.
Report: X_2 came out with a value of 12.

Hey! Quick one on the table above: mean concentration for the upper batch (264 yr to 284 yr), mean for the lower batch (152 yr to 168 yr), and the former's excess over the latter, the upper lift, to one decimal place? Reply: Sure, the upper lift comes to -0.6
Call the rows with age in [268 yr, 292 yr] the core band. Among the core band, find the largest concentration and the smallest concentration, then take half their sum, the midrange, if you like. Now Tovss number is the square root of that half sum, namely 1.63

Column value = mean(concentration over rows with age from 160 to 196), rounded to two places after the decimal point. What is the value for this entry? 3.69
